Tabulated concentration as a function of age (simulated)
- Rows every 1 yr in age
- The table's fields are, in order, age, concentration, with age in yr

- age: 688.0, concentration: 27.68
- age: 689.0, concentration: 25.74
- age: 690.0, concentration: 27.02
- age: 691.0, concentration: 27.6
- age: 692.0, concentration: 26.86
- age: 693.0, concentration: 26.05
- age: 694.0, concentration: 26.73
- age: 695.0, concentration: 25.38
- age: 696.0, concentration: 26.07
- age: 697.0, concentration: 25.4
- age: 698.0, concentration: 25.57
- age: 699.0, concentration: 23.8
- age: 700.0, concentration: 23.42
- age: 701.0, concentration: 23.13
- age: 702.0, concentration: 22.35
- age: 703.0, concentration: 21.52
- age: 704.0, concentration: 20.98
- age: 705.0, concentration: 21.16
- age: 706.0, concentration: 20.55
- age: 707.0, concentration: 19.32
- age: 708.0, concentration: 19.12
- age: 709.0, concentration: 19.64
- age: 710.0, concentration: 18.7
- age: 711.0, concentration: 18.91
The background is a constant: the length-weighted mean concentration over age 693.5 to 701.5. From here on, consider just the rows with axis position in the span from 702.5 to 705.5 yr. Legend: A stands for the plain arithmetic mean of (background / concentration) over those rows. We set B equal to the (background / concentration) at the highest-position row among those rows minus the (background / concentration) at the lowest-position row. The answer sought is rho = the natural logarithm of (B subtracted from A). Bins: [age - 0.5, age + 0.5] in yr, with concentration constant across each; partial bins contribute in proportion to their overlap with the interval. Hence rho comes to 0.14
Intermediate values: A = 1.18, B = 0.02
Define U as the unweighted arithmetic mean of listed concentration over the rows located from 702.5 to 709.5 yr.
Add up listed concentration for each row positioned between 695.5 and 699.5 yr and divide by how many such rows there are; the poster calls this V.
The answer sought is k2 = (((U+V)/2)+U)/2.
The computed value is 21.5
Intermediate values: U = 20.3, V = 25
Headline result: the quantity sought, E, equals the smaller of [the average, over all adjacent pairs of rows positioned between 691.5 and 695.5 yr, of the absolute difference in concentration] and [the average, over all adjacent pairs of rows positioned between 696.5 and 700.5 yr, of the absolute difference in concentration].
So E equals 0.77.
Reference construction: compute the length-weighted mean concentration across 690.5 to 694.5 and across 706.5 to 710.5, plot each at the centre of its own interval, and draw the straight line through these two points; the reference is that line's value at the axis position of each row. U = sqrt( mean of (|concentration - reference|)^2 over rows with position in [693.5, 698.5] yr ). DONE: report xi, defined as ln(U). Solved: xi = -0.1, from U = 0.9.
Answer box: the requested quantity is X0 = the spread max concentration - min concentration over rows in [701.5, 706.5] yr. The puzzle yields 1.80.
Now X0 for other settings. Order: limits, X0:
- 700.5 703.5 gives 1.61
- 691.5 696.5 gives 1.48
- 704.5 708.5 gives 2.04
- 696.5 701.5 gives 2.44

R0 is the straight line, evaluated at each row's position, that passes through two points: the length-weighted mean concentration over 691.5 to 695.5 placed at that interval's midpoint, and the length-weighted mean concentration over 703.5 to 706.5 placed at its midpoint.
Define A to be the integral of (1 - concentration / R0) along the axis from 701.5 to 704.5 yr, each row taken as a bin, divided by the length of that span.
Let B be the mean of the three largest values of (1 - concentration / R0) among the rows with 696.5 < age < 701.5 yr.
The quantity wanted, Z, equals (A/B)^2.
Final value 1.0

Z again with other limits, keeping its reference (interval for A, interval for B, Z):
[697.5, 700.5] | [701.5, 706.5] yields 5.8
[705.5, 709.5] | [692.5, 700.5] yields 0.3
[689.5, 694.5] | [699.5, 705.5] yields 0.1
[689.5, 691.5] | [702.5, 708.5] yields 0.3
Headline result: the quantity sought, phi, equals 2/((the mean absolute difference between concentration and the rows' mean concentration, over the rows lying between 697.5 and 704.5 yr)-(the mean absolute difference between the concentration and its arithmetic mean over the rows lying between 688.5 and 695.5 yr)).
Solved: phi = 4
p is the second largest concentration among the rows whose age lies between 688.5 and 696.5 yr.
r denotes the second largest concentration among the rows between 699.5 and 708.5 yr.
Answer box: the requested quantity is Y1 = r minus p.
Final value -3.9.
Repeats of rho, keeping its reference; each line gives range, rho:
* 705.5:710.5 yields 0.15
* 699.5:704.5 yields 0.00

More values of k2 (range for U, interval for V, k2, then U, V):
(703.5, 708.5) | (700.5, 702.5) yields 20.9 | 20.2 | 23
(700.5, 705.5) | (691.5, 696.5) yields 22.9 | 21.8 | 26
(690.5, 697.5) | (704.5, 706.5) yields 24.9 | 26.3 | 21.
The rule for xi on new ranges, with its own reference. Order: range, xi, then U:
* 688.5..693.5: 0.3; 1.3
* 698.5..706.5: -1.4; 0.3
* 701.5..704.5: -1.3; 0.3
